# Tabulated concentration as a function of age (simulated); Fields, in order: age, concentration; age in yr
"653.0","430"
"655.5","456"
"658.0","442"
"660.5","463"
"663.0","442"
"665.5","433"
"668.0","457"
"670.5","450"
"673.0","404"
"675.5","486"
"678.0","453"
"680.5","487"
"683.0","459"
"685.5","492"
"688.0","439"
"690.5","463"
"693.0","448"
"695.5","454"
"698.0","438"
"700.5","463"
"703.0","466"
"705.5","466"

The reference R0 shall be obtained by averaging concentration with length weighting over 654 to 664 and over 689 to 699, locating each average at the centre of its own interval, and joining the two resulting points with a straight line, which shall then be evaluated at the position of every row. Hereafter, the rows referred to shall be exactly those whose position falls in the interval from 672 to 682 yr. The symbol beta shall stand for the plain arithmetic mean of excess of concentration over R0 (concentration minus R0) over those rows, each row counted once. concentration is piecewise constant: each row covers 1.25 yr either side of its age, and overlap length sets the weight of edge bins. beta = 7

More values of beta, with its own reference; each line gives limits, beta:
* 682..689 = 13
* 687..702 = 0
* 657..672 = -3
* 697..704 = 5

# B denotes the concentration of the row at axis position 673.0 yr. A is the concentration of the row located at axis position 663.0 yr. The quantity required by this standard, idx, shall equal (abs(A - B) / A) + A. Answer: 442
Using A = 442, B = 404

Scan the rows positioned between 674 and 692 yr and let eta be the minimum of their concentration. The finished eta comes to 439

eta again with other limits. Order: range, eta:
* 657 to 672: 433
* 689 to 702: 438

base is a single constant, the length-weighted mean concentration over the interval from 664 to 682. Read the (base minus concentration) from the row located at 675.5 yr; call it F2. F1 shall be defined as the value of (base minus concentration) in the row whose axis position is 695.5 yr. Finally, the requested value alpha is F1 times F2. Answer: 40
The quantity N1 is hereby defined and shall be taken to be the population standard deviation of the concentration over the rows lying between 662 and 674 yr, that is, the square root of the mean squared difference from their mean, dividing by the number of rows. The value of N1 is 18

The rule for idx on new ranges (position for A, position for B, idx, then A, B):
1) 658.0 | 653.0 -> 442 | 442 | 430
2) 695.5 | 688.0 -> 454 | 454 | 439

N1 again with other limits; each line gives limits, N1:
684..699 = 18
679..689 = 22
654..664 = 9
